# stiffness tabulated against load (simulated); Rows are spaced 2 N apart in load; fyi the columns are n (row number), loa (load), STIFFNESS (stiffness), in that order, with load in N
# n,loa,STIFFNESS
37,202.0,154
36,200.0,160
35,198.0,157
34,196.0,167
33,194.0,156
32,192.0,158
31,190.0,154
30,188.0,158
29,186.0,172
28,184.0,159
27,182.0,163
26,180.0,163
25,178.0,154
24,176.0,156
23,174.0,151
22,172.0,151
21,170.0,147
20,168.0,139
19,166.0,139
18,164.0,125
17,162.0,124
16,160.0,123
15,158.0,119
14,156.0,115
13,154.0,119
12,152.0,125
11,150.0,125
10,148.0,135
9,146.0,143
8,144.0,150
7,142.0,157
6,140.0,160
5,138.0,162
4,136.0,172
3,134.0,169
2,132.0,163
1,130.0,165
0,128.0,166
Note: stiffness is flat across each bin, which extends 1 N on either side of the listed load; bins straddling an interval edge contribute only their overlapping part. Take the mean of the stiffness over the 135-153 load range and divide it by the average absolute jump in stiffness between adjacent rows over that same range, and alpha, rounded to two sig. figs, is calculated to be 25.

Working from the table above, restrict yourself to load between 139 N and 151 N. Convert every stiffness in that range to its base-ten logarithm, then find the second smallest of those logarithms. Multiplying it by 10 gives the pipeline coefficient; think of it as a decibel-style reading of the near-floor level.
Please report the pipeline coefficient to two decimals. 21.30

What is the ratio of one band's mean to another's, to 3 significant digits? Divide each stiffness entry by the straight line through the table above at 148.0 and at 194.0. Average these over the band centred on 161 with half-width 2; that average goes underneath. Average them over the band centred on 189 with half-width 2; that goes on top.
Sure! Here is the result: 1.16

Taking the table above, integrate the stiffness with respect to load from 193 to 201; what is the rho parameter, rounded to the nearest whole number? 1280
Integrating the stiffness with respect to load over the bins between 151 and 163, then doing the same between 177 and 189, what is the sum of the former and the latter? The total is 3388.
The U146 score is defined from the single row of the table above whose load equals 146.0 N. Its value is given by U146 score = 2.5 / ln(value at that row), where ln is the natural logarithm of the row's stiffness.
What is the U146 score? 0.504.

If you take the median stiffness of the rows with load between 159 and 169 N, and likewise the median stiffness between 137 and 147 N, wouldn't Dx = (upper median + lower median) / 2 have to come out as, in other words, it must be 141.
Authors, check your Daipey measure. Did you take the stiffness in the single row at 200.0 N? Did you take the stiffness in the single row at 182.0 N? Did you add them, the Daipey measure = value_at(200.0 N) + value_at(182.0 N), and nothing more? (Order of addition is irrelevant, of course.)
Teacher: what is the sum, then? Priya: 323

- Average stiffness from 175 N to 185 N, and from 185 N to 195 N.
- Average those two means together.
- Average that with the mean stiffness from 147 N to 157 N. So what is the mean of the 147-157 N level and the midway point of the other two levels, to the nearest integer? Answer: 142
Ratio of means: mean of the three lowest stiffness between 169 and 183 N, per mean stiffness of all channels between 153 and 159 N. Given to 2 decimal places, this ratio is 1.27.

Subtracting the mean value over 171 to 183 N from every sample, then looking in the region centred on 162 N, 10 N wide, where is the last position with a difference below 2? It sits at 166.0 N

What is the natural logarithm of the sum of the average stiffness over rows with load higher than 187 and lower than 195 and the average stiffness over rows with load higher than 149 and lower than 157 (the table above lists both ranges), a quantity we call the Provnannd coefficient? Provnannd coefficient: 5.63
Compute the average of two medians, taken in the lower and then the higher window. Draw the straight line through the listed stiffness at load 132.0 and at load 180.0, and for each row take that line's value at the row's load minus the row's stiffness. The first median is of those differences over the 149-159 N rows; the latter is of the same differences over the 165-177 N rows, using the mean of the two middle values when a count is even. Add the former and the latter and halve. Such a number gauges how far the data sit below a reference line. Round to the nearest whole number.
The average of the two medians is 29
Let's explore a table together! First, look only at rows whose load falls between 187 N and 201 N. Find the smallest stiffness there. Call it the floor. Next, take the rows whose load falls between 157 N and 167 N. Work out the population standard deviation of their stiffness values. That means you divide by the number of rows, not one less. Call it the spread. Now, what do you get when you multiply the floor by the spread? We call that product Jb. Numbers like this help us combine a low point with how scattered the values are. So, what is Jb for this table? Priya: 1049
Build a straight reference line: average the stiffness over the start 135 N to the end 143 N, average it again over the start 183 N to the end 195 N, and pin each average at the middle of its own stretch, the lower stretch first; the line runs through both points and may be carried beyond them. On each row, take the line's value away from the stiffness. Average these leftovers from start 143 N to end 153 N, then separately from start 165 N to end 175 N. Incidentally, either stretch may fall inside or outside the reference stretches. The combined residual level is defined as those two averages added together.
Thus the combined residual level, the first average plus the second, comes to -42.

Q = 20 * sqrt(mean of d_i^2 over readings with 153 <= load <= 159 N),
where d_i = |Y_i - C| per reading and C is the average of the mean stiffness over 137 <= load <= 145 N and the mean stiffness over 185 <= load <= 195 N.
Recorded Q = 816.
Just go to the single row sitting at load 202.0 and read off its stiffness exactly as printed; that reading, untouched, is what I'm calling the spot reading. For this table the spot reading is 154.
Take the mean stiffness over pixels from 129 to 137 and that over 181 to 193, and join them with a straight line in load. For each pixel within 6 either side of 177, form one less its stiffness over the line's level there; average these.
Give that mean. 0.034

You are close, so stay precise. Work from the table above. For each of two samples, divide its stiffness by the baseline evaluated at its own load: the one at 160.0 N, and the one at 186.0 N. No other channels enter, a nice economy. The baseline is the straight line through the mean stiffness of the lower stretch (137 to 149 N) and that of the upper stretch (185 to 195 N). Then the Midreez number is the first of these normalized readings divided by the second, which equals 0.74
